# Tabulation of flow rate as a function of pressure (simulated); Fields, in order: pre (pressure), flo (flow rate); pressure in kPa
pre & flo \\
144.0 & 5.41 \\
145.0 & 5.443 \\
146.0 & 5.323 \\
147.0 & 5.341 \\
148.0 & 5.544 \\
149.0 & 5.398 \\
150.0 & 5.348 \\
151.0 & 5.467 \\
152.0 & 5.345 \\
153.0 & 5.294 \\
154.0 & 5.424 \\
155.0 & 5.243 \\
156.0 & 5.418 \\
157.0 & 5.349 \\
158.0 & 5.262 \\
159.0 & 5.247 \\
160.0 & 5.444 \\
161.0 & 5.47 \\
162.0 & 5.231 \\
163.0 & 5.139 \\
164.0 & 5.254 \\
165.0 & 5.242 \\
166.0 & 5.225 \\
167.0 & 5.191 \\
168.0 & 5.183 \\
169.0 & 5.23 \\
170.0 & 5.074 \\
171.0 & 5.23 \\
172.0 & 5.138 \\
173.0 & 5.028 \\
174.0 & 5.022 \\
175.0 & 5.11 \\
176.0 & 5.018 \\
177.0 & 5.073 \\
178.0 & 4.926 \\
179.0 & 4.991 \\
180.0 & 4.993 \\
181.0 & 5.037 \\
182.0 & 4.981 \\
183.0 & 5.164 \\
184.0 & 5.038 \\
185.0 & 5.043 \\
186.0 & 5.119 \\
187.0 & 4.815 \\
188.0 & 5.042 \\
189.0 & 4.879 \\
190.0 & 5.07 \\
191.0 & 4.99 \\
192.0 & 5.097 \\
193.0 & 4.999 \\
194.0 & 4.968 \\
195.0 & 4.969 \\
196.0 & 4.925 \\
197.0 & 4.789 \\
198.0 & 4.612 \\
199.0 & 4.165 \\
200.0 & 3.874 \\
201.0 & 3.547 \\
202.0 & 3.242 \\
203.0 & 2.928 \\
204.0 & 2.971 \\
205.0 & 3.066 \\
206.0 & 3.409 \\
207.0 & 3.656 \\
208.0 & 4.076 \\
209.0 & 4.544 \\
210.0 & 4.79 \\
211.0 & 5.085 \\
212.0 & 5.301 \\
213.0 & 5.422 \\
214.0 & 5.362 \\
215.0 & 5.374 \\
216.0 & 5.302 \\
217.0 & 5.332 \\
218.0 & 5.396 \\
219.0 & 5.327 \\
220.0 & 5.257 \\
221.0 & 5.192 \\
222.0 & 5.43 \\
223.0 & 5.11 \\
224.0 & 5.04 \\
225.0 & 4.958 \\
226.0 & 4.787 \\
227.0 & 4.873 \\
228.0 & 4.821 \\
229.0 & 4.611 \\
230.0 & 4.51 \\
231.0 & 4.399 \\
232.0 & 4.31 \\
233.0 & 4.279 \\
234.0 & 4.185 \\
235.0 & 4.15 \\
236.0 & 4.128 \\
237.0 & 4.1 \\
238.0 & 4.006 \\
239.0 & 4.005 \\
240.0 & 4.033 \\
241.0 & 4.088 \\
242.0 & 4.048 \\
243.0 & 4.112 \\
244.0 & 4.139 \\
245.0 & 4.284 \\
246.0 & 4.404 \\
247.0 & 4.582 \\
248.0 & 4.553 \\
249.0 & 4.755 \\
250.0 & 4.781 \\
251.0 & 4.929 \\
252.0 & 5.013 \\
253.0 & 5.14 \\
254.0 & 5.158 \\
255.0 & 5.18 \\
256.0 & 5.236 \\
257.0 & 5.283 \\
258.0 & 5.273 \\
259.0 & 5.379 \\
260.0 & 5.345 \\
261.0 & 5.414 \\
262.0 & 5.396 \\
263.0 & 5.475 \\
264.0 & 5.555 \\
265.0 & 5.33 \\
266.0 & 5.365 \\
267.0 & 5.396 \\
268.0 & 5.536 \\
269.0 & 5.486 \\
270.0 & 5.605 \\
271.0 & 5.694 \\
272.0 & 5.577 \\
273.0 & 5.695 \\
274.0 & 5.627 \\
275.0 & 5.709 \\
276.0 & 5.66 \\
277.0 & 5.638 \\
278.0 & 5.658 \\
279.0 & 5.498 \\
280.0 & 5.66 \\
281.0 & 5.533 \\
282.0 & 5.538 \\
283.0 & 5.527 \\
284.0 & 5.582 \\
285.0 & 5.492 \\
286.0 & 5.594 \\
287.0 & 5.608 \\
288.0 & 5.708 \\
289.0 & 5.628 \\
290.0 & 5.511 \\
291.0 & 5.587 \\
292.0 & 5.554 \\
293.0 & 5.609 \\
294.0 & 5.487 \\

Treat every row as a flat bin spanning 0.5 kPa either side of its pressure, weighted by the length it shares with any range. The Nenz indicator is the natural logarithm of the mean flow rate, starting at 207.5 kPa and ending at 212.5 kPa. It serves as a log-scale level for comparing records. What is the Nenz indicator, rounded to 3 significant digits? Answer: 1.56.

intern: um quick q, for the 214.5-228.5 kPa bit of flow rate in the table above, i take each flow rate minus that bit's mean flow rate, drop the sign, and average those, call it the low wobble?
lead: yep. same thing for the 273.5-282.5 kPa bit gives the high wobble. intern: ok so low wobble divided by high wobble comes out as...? 3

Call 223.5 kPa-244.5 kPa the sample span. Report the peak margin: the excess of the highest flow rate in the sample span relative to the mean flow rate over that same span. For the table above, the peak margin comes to 0.68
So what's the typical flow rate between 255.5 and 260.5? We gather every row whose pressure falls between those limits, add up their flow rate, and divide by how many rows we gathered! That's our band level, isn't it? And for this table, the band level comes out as 5.30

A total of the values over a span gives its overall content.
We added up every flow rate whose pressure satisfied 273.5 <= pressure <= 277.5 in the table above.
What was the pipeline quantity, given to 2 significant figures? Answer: 23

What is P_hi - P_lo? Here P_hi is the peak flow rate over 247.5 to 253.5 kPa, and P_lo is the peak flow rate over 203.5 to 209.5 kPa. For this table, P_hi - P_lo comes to 0.60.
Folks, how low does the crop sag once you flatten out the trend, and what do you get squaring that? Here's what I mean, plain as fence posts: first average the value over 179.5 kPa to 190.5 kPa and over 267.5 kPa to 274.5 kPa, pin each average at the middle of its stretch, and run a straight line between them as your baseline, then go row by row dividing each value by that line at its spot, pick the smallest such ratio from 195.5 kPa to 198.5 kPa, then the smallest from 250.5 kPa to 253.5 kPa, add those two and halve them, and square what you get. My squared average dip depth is 0.81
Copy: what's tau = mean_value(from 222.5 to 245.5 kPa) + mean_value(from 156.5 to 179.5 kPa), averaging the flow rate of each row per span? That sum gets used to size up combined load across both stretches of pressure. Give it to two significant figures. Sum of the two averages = 9.6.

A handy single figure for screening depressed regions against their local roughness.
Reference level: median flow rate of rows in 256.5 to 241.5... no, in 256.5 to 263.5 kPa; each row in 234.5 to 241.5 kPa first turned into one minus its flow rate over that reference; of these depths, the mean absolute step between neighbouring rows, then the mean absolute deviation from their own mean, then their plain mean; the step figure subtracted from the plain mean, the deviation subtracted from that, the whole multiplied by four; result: 0.91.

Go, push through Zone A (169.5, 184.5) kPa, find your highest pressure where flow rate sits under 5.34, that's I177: 184.0 kPa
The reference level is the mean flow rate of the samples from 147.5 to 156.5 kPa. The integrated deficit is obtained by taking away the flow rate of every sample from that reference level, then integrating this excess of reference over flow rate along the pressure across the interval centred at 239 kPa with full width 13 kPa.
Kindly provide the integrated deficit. 16.5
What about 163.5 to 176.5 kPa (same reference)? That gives 3.1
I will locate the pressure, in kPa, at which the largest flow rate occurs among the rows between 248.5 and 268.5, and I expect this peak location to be 264.0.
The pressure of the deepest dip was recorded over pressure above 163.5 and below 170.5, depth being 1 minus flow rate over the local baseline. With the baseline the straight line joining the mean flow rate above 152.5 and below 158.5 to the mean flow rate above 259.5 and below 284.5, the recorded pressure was 170.0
